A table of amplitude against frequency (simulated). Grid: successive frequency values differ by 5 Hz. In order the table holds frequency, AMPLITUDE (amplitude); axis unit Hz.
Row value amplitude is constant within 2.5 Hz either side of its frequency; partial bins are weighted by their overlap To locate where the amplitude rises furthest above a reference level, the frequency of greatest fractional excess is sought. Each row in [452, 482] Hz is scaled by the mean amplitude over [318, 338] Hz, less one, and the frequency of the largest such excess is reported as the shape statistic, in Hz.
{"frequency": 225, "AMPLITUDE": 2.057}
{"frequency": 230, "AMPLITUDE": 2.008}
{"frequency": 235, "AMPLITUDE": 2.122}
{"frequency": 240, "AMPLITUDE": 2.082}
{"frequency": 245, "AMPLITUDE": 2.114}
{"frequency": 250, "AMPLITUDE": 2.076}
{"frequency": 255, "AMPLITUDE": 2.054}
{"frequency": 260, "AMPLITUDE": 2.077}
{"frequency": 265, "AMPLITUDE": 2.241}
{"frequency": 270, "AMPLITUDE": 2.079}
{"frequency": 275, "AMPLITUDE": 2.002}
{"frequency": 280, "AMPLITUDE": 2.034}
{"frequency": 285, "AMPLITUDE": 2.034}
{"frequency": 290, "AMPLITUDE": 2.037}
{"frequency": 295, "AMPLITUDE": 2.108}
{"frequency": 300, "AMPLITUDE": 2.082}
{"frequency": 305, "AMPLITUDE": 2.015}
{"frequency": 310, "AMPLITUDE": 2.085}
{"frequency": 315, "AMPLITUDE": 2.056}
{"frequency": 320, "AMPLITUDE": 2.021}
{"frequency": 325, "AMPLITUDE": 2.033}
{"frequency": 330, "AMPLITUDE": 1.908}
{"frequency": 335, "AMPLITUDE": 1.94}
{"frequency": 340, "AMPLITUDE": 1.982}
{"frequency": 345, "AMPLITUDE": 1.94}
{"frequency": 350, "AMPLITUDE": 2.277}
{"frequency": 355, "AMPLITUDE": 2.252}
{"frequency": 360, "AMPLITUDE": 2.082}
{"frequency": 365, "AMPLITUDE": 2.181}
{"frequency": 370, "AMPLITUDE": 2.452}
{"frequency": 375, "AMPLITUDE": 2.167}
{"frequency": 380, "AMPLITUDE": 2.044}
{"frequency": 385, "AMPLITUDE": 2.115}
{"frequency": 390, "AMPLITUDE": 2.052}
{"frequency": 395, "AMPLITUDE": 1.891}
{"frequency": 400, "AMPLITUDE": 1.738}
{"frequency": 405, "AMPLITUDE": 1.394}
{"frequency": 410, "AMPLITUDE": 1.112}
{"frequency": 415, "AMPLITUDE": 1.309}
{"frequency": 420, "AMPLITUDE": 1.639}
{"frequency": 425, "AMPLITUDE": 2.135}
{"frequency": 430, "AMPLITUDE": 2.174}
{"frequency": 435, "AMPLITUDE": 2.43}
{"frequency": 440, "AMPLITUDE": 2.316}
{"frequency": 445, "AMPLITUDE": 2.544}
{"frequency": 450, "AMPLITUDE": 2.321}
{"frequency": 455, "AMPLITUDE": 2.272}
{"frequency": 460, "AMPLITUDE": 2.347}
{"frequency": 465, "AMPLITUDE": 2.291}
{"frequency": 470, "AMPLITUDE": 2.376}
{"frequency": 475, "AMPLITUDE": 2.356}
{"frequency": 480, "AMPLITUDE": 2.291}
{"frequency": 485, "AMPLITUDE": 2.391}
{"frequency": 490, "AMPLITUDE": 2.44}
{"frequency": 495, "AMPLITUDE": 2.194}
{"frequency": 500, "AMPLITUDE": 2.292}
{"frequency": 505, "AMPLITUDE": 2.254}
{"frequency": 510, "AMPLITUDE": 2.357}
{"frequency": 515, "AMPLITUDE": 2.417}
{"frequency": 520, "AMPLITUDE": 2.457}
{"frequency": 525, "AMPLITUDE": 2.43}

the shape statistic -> 470 Hz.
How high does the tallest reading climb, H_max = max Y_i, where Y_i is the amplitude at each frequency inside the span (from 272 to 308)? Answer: 2.108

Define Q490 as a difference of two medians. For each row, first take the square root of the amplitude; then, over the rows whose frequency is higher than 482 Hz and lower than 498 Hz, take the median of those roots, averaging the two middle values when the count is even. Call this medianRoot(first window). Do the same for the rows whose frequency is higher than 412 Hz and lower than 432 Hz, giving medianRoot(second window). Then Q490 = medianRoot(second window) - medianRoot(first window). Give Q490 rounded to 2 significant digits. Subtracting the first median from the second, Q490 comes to -0.18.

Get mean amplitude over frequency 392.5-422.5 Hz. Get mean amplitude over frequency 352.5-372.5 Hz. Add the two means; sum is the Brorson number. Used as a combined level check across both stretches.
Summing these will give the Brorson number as 3.76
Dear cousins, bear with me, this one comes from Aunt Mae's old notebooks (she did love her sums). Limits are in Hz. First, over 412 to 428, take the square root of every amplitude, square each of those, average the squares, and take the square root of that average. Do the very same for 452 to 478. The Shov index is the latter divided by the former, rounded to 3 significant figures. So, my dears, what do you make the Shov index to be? 1.17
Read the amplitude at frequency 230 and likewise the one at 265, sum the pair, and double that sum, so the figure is 8.5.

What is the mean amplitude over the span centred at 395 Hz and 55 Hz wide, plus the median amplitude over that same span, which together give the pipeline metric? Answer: 3.70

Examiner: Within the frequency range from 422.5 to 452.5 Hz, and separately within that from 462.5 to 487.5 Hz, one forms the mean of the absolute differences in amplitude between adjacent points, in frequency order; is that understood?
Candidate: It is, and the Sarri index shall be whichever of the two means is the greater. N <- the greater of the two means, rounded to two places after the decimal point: 0.17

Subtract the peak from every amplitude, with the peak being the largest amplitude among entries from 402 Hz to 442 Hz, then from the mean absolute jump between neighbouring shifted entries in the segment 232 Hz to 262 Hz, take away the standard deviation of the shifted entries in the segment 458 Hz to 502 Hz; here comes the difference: -0.04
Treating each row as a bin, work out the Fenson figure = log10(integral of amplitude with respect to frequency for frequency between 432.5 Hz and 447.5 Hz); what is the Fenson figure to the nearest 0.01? 1.56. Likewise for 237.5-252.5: 1.50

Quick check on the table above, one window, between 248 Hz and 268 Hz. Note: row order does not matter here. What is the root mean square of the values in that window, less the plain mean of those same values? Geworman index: 0.001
